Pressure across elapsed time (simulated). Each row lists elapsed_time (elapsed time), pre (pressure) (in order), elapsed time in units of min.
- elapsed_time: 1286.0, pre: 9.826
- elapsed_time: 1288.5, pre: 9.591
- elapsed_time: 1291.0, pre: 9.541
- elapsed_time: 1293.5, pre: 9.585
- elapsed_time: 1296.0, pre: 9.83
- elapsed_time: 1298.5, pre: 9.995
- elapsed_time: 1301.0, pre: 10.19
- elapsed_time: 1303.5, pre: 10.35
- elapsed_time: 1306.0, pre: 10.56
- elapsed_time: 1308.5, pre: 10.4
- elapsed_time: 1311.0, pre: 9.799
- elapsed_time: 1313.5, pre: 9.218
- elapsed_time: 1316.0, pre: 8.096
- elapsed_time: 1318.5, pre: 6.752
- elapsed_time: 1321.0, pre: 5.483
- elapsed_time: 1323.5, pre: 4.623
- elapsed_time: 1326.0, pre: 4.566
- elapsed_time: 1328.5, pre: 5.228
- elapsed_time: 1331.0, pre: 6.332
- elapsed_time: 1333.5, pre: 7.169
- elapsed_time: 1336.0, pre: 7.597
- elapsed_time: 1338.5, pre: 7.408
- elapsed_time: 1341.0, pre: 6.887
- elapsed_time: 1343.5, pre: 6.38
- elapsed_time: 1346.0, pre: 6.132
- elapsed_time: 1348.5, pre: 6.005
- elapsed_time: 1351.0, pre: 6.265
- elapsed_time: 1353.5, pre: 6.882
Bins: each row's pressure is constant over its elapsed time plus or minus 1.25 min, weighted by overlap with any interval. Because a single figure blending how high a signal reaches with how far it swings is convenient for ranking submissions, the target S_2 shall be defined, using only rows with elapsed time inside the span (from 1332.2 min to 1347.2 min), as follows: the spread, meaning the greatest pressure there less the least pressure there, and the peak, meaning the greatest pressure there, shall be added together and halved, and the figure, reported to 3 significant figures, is 4.53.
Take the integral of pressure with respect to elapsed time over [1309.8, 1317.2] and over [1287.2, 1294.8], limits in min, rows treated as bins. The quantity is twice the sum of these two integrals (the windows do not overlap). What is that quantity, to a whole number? 279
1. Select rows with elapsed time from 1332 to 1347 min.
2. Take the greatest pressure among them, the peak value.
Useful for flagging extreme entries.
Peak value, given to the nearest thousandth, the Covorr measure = 7.597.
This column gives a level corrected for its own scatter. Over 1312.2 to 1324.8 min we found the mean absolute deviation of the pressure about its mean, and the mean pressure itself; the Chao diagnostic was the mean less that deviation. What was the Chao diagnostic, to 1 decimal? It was 5.4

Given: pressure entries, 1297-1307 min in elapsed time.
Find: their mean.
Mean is 10.3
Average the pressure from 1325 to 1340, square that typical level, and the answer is 41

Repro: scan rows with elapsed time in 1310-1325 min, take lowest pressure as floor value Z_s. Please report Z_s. 4.623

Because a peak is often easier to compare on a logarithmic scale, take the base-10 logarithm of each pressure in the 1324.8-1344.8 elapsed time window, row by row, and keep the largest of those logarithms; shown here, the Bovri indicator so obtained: 0.88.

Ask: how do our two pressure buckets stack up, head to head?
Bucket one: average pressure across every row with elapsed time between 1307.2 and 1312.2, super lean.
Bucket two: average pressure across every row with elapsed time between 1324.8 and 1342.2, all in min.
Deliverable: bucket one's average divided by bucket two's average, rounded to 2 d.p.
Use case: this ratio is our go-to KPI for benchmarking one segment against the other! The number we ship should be 1.56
